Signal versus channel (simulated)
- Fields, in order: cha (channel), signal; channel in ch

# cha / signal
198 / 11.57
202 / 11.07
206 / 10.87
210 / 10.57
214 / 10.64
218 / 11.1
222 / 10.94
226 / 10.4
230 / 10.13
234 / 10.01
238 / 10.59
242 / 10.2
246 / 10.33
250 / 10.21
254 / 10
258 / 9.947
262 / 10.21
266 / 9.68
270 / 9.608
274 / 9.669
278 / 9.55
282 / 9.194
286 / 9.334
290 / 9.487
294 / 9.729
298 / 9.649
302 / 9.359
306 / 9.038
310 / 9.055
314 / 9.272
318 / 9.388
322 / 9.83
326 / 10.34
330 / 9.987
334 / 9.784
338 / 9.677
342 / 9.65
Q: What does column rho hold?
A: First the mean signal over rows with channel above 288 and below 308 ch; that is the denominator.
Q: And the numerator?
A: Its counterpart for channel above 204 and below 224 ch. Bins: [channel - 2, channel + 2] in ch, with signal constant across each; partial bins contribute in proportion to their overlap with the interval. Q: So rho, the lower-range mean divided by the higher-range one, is 1.15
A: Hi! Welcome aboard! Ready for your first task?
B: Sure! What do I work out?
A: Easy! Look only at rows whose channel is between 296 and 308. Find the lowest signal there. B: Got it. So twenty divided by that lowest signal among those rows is 2.21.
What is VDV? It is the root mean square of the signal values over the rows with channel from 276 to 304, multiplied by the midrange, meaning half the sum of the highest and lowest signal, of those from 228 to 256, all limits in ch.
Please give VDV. 98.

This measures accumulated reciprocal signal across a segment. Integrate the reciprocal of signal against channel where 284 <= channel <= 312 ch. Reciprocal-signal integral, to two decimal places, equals 2.99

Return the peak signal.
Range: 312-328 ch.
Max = 10.34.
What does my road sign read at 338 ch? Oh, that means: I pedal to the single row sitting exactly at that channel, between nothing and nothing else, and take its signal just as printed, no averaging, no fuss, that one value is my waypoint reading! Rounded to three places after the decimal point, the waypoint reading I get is 9.677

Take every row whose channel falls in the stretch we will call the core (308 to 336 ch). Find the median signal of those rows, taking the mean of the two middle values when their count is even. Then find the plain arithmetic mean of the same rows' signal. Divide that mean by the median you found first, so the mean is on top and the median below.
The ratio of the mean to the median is 0.99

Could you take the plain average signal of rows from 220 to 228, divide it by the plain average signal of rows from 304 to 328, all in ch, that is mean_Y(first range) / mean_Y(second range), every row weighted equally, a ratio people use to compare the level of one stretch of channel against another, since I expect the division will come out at 1.125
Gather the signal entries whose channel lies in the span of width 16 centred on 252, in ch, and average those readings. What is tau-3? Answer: 10.1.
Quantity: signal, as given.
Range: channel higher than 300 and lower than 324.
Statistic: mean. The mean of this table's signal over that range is 9.3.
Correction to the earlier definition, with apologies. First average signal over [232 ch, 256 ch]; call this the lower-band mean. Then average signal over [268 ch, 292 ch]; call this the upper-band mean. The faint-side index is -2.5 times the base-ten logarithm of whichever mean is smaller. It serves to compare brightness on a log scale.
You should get -2.44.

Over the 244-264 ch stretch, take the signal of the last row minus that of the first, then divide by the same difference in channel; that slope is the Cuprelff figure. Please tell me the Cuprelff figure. -0.01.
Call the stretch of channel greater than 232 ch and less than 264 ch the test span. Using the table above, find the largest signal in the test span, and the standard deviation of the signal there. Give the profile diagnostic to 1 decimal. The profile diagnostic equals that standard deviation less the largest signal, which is -10.4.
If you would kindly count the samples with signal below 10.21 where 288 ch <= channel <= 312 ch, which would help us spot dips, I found 6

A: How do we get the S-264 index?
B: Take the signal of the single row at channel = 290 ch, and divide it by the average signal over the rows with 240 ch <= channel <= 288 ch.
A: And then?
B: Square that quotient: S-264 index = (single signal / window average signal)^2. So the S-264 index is 0.93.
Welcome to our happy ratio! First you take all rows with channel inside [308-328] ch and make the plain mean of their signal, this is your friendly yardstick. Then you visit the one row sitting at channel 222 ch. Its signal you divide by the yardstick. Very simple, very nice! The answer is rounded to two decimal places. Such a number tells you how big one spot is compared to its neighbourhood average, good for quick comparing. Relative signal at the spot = 1.14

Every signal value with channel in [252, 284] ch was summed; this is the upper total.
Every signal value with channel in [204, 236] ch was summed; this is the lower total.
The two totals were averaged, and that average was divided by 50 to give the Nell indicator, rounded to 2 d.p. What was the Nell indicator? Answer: 1.63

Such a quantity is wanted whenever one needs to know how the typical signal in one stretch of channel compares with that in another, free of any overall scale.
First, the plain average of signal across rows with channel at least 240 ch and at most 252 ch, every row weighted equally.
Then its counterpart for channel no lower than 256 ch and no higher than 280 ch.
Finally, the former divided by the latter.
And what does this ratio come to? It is 1.05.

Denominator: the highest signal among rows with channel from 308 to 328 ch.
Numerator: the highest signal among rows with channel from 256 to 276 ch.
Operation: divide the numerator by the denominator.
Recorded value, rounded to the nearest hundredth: 0.99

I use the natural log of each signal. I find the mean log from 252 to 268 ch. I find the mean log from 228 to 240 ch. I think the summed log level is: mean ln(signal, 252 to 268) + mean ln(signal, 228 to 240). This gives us 4.62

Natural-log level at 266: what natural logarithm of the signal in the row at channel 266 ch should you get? 2.27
